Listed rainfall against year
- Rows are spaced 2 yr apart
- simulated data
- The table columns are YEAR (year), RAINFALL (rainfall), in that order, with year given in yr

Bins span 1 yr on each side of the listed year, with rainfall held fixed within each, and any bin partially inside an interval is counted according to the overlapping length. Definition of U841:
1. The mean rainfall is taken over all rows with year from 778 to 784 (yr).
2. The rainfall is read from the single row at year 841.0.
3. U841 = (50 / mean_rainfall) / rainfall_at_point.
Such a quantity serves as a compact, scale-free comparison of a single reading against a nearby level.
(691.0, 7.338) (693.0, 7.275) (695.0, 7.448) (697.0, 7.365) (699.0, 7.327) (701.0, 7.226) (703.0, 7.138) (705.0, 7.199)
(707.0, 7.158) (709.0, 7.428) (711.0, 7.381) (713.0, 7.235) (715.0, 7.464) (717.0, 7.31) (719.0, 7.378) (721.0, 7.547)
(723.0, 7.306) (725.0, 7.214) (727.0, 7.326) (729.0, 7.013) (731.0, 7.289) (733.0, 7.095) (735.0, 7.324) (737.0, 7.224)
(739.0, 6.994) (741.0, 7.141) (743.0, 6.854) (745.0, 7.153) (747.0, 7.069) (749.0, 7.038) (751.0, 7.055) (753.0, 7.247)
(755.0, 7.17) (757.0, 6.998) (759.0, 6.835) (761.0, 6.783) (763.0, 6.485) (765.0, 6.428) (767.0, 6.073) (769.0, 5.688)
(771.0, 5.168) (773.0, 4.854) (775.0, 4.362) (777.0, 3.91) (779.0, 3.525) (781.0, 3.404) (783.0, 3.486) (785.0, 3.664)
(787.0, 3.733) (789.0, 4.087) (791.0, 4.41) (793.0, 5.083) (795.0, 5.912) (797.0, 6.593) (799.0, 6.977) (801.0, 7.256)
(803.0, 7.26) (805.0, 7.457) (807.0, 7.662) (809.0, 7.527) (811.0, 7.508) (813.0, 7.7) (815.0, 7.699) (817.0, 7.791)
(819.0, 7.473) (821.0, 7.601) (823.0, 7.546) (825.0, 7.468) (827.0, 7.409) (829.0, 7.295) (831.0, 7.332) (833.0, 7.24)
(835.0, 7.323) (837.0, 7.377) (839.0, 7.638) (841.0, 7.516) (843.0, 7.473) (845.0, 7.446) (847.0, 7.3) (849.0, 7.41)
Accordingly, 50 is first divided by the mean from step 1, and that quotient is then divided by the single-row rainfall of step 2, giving 1.9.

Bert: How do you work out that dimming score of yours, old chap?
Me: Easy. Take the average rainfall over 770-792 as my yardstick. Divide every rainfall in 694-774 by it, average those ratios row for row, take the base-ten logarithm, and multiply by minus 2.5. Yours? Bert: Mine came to -0.59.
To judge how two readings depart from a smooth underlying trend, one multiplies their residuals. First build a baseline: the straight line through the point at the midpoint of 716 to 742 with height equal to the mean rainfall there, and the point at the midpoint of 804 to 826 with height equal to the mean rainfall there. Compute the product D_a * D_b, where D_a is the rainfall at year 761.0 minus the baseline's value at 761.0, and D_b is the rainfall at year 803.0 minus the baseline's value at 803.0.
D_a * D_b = 0.2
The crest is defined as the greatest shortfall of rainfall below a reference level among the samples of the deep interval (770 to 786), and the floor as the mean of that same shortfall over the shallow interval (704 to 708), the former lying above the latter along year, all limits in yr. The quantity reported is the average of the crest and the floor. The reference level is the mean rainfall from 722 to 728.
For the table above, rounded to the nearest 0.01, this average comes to 1.99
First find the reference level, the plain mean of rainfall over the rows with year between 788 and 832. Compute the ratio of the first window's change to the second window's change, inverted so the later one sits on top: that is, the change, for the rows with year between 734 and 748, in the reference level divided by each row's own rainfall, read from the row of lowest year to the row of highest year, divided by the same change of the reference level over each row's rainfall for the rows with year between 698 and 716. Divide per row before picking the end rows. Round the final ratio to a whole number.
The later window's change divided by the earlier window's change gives -2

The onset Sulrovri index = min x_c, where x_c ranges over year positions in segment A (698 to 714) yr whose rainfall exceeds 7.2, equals 699.0 yr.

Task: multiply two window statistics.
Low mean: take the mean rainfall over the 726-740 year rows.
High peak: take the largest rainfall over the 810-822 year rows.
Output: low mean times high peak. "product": 56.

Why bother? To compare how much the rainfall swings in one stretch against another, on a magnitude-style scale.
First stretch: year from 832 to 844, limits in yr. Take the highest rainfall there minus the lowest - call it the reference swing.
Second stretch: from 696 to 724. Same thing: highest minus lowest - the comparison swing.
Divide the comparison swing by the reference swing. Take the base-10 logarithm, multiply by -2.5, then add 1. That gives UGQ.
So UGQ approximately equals 1.0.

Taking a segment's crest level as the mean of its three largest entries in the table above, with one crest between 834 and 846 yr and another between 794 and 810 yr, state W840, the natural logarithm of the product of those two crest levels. 4.04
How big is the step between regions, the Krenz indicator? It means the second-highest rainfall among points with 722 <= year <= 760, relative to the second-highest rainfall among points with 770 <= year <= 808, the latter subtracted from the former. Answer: -0.1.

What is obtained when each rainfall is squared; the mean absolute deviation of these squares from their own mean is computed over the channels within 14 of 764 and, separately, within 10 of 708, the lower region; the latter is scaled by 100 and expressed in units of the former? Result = 13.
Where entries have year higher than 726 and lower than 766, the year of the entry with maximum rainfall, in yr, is 727.0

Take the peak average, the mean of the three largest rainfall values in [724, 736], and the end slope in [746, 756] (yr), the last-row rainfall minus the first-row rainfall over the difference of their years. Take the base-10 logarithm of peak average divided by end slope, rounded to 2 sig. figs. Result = 2.8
